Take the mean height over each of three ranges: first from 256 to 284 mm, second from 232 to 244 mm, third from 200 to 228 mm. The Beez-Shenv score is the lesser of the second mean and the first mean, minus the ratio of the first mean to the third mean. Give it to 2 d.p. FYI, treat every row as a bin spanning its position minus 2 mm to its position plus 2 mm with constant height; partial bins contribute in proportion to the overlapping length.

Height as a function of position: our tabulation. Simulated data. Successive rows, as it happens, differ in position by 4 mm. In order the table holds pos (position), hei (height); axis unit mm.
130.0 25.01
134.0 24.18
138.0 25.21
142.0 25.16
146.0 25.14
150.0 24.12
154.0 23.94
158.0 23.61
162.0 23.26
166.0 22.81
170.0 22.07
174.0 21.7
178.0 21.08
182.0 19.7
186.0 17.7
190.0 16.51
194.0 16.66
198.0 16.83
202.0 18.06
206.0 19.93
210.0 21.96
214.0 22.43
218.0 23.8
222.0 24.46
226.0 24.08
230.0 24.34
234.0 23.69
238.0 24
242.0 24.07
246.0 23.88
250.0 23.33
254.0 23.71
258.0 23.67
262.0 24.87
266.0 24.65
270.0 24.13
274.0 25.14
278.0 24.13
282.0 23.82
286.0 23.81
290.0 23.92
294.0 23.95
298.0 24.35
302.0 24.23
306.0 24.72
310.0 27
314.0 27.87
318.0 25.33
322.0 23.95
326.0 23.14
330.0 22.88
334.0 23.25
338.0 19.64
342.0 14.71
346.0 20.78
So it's 22.82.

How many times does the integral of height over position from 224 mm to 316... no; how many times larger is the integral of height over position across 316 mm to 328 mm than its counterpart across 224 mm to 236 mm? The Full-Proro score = 1.00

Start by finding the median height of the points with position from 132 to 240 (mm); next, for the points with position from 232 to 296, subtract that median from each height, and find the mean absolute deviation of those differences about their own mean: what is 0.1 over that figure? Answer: 0.30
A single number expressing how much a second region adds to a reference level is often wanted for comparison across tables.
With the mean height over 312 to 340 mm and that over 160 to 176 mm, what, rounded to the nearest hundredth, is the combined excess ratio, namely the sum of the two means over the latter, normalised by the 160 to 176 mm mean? 2.06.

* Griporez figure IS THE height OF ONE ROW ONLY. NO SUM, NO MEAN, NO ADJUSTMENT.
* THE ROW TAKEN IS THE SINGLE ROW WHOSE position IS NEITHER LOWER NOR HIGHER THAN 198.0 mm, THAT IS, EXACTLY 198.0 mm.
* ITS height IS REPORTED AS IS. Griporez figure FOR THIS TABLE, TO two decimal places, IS 16.83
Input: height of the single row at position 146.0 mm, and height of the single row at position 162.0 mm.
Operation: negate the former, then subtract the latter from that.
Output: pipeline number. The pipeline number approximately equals -48.4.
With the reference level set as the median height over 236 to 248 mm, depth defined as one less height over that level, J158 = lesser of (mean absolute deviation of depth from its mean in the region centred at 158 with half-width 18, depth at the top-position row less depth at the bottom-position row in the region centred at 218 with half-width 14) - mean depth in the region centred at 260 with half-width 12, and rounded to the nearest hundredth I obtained -0.18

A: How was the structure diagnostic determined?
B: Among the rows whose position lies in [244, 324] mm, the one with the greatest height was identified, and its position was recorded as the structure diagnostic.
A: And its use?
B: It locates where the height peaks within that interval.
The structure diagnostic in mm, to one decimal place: 314.0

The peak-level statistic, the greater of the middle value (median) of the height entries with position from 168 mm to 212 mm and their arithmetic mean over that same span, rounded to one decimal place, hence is 19.7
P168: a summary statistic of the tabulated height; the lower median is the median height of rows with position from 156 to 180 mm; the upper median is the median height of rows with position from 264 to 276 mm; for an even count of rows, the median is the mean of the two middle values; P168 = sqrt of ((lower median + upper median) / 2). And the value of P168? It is 4.85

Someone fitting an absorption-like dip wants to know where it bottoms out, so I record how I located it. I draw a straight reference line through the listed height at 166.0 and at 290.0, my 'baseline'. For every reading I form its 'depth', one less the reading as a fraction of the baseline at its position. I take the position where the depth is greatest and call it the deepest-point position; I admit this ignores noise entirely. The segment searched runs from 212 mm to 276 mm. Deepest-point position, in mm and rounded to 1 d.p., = 214.0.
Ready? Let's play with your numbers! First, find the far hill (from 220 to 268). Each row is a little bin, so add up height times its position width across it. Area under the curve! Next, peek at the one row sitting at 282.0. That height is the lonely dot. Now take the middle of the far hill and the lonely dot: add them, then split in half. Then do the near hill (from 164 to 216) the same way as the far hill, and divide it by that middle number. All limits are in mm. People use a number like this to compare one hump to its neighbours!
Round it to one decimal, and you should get 1.7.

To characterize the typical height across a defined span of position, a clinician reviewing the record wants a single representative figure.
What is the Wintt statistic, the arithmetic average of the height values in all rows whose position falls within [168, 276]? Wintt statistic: 22.1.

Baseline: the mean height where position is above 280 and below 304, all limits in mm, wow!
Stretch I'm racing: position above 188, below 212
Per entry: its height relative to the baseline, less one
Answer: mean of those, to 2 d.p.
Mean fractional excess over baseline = -0.24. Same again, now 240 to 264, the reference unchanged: 0.00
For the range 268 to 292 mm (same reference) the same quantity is 0.01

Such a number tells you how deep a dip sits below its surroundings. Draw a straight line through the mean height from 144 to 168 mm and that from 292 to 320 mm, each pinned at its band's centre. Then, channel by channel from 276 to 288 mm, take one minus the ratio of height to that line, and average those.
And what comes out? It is 0.05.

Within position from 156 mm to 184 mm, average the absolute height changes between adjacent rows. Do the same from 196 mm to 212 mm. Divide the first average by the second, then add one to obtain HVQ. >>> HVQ 1.4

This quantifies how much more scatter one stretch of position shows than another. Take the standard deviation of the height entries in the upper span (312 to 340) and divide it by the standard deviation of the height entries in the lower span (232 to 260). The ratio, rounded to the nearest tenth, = 10.1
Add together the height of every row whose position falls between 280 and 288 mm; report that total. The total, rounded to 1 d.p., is 47.6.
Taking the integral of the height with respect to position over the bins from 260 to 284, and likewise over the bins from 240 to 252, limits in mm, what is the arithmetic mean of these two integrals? 436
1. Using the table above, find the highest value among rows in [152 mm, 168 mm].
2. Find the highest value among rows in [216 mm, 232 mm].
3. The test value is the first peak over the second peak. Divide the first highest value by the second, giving 0.98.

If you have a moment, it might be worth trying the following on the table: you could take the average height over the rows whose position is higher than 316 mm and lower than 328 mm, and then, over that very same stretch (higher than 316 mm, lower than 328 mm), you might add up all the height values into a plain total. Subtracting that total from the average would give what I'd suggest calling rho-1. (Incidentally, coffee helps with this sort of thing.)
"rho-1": -48.3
